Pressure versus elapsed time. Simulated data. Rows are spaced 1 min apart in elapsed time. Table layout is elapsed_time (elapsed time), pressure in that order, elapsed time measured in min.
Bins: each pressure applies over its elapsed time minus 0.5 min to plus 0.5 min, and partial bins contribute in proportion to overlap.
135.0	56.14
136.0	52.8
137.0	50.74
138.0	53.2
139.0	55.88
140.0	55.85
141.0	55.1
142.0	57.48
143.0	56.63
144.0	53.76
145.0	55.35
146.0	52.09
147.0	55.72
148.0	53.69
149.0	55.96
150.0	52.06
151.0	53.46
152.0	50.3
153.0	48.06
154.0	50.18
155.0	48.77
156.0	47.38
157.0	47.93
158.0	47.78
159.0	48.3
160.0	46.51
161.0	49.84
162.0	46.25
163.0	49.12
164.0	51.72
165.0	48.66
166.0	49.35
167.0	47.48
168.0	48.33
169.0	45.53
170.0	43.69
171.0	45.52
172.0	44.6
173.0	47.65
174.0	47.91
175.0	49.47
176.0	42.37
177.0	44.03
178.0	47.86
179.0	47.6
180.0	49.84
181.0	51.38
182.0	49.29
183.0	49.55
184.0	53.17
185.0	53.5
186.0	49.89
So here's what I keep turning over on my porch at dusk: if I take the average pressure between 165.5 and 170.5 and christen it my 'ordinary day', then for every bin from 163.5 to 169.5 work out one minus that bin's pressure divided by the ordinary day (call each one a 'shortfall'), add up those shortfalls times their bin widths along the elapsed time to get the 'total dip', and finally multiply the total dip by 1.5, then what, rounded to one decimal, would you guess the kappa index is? -0.3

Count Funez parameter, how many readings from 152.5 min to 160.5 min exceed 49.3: 1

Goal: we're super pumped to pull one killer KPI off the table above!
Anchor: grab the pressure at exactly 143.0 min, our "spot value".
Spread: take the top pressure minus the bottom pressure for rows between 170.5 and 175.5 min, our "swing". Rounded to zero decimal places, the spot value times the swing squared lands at 1343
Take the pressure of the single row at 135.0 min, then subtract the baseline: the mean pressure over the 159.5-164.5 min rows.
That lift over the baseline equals 7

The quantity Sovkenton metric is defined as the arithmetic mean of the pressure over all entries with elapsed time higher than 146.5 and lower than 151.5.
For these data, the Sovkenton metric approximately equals 54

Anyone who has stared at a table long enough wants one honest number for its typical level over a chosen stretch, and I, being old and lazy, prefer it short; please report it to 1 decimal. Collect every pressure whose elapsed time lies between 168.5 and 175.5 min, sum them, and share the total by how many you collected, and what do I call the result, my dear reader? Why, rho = 46.3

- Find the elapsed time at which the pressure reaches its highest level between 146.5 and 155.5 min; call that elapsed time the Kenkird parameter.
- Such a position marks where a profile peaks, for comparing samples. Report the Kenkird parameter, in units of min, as 149.0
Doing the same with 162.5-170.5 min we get 164.0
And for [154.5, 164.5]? 164.0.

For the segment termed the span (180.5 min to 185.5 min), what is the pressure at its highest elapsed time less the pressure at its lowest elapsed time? 2.1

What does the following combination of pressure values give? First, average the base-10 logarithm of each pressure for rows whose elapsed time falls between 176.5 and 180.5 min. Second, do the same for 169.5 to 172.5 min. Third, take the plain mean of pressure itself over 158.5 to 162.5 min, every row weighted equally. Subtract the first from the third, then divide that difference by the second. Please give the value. 27.9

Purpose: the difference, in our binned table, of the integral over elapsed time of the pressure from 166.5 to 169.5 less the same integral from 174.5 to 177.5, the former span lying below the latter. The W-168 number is 5.5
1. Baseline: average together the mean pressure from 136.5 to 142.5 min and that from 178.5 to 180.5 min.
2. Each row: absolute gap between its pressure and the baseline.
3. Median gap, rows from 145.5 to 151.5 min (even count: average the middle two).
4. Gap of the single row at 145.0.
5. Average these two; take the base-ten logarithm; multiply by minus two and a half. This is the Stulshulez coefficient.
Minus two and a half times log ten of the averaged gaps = -1.10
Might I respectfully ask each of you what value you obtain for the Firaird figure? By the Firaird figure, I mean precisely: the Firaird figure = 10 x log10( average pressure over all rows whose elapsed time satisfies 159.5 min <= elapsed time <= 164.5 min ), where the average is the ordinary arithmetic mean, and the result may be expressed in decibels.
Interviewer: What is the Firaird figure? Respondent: 16.87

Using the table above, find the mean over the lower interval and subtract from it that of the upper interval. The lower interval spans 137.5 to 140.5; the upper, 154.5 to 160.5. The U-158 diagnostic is 7.2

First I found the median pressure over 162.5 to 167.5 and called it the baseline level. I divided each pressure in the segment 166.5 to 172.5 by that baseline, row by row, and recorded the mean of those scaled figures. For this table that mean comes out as 0.93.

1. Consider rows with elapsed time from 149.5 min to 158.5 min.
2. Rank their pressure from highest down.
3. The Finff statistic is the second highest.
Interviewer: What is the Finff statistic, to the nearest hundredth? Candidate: 52.06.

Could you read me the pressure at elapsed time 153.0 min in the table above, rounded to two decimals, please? 48.06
